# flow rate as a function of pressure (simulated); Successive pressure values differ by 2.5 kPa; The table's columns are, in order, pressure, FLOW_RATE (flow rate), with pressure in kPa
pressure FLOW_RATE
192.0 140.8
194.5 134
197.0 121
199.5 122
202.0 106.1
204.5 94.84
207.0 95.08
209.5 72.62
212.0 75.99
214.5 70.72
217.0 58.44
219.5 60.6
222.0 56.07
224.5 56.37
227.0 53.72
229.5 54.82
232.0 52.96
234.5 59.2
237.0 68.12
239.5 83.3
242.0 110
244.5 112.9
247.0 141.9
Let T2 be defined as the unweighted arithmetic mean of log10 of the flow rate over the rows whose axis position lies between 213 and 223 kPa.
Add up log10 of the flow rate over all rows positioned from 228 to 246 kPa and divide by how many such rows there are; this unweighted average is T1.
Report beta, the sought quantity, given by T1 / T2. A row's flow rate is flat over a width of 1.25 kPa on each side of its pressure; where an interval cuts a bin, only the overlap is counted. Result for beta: 1.05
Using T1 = 1.87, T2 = 1.79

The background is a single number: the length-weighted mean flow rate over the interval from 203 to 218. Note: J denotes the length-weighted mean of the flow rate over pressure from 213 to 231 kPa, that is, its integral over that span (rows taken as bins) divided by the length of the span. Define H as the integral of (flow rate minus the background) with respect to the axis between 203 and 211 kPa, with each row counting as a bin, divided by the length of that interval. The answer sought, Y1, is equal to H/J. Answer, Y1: 0.15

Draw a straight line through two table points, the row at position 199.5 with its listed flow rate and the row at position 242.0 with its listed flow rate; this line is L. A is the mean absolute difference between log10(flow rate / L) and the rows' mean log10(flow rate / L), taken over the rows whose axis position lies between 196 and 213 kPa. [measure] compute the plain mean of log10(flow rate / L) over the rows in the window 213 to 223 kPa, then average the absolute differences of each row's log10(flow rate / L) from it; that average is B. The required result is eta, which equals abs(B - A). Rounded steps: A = 0.06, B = 0.03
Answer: 0.035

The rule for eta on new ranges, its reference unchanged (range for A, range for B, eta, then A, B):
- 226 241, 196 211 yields 0.005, 0.06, 0.06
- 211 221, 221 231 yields 0.037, 0.04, 0.01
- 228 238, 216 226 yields 0.029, 0.04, 0.01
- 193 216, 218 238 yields 0.050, 0.08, 0.03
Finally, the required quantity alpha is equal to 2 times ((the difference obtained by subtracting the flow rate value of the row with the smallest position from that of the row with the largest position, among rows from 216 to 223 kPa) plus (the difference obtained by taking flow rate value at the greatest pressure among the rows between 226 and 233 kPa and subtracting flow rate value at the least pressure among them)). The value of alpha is -6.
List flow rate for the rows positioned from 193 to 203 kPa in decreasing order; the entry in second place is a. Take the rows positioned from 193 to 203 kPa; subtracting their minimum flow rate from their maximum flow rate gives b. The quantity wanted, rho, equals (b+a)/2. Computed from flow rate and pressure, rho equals 75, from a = 122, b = 28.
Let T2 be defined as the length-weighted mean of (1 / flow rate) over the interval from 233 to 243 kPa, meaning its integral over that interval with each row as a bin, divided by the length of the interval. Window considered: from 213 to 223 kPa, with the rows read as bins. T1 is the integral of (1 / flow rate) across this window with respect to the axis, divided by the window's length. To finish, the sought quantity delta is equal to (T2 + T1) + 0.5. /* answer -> 0.530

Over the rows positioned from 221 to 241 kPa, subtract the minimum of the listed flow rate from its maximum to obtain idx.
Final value 30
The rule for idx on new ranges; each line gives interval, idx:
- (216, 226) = 5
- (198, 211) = 49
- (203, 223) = 39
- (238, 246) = 30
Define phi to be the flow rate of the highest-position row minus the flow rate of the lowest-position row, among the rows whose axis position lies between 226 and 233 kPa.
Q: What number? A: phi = -1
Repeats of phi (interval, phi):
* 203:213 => -19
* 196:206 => -26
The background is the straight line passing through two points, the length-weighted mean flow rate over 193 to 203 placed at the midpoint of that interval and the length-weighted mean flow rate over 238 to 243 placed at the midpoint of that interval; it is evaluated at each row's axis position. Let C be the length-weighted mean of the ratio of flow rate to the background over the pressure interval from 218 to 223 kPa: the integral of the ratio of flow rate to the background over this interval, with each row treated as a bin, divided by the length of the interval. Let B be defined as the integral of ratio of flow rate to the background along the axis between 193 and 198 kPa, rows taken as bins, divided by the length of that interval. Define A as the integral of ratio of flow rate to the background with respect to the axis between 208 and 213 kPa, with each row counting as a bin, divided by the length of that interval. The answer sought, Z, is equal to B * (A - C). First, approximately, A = 0.66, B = 1.04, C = 0.54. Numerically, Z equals 0.12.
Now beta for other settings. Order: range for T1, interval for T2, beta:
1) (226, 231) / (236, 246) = 0.88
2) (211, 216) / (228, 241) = 1.04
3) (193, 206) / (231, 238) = 1.16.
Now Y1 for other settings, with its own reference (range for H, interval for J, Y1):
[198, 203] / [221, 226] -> 0.64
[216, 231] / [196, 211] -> -0.22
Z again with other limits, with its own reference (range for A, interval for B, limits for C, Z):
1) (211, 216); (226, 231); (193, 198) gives -0.21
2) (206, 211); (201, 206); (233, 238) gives 0.06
